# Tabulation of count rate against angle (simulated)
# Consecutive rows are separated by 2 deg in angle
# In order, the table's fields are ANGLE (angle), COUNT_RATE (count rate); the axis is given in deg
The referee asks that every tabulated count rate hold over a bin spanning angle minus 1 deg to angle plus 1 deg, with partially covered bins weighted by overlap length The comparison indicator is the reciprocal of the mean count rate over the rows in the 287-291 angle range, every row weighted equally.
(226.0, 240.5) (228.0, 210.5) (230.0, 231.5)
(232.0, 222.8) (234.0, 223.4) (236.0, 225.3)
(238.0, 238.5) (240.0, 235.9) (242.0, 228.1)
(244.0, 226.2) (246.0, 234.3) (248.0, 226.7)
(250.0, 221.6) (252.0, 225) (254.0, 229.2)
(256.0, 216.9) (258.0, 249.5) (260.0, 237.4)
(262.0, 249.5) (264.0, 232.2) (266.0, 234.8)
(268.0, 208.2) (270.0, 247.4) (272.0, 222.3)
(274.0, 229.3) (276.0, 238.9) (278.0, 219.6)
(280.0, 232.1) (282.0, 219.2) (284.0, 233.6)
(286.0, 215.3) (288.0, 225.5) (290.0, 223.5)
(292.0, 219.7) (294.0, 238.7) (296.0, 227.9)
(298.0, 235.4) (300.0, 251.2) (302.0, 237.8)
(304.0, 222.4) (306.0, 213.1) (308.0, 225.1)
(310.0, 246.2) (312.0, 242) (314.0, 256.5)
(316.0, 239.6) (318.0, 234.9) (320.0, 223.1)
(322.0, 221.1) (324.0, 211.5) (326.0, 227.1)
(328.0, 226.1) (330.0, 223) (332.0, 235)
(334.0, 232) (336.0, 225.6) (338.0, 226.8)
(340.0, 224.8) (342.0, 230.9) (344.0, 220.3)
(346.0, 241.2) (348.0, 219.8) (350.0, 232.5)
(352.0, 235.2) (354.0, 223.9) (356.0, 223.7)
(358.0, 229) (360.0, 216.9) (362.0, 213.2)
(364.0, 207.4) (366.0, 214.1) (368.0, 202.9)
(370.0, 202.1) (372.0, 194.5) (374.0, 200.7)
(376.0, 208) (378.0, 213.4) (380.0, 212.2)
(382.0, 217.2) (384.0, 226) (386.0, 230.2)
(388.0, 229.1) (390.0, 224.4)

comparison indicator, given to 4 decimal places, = 0.0045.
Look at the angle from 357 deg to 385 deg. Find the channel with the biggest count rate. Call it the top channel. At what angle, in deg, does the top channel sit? 358.0 deg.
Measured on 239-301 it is 300.0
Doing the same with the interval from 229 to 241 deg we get 238.0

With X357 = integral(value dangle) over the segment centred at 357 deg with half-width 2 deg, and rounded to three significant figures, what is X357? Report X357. 905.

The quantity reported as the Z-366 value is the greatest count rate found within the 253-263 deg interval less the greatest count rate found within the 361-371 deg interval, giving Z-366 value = 35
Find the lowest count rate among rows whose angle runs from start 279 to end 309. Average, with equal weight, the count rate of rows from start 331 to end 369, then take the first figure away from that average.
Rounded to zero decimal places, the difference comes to 11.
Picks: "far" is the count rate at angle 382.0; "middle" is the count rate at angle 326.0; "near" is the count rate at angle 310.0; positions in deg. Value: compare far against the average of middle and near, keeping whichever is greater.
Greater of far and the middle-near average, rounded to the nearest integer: 237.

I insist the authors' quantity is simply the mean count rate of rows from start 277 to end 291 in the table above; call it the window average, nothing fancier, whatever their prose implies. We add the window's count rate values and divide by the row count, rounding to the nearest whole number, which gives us 224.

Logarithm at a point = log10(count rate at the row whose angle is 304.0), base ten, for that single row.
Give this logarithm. 2.35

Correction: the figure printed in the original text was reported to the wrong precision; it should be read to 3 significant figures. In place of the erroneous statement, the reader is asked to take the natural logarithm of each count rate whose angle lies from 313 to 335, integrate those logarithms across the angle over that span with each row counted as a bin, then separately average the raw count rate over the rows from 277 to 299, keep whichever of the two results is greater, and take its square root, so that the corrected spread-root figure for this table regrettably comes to 15.0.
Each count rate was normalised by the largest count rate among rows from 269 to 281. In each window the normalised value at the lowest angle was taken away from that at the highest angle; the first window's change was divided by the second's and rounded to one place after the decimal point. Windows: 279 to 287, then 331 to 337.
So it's 1.8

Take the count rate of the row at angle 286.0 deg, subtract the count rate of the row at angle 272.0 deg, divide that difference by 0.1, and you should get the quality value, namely -70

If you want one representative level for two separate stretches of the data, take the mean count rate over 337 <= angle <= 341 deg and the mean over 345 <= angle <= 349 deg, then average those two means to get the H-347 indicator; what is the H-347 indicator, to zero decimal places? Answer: 228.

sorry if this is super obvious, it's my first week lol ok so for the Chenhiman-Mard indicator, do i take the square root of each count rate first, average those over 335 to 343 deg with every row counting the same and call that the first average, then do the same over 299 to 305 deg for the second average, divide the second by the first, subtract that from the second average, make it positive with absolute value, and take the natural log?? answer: 2.67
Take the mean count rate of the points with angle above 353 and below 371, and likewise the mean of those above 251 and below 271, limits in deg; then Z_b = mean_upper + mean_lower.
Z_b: 448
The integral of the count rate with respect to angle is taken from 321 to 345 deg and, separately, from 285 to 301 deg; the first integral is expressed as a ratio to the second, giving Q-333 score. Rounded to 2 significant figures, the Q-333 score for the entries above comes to 1.5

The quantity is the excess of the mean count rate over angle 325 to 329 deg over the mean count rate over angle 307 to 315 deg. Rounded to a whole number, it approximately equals -16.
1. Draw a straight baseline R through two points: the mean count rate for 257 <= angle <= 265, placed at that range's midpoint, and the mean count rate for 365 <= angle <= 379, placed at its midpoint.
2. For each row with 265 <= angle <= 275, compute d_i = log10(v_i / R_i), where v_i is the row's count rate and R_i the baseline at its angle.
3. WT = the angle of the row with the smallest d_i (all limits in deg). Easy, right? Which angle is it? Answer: 268.0 deg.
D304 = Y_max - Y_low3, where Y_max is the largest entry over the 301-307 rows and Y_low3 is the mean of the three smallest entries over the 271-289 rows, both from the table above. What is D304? 20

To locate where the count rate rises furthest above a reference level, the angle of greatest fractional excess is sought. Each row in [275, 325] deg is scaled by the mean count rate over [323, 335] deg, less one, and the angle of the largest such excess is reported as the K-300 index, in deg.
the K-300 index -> 314.0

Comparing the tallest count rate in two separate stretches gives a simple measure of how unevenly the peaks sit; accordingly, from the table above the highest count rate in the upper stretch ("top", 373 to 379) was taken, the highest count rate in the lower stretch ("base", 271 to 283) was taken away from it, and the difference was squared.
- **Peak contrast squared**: 650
